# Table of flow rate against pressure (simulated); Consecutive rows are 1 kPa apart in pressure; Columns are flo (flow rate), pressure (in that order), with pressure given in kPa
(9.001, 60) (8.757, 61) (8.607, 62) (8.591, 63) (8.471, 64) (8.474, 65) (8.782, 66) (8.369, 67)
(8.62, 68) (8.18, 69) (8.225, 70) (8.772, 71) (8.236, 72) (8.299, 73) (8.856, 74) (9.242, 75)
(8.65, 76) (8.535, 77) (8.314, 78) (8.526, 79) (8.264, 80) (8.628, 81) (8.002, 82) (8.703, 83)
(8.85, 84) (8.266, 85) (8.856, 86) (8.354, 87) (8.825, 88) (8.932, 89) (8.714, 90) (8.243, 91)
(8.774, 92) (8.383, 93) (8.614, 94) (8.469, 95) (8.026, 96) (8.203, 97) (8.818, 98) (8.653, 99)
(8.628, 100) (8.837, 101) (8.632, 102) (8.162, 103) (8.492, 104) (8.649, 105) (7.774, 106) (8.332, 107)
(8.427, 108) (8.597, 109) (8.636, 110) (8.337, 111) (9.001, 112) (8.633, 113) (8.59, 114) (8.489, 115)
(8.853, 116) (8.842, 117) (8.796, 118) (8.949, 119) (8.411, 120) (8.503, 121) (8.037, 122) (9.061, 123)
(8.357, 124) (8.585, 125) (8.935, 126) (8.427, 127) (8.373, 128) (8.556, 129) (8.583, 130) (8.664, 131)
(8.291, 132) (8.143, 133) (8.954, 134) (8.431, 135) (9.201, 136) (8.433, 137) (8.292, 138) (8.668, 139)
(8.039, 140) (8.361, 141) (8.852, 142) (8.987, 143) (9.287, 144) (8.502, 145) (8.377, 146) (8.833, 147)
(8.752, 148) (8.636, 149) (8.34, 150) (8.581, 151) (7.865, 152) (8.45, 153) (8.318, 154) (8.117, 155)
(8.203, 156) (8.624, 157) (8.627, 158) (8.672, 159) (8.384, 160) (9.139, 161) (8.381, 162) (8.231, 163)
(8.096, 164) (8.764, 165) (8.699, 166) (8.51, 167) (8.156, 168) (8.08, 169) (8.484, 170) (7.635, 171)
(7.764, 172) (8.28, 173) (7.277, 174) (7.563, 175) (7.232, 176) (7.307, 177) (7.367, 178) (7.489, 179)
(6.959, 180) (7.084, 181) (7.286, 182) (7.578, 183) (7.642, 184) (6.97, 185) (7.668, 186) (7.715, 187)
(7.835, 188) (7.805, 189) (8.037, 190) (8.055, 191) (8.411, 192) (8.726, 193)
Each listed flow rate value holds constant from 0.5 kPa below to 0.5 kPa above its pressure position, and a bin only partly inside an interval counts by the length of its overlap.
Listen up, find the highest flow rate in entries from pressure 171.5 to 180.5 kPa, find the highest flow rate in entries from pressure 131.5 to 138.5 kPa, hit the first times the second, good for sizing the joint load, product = 76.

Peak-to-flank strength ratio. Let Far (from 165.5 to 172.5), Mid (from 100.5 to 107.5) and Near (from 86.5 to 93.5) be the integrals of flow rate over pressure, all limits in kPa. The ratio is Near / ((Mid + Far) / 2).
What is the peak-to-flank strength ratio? 1.04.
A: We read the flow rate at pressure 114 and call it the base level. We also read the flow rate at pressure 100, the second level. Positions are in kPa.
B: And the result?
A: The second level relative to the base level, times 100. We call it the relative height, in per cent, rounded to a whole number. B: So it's 100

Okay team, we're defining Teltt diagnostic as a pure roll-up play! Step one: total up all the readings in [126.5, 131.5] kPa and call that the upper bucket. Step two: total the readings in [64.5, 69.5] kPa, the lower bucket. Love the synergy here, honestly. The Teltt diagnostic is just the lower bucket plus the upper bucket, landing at 85.0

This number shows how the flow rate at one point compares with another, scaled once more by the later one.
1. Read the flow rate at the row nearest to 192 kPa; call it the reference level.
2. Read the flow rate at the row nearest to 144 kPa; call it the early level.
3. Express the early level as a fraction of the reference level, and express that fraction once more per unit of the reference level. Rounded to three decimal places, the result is 0.131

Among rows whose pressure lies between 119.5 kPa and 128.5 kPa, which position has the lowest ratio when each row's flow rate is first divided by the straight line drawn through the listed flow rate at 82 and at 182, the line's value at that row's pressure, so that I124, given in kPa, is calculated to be 122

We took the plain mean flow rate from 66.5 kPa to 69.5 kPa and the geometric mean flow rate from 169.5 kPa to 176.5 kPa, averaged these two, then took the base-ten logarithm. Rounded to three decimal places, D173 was 0.906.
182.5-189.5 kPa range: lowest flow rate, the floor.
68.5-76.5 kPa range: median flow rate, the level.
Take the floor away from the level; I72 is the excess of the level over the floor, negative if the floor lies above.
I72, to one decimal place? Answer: 1.5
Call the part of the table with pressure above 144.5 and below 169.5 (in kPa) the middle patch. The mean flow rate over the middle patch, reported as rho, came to 8.45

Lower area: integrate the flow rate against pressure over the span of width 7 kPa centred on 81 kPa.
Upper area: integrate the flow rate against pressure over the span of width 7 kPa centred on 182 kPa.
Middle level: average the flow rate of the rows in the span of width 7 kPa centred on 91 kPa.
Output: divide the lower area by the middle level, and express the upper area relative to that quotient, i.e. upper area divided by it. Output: 7.43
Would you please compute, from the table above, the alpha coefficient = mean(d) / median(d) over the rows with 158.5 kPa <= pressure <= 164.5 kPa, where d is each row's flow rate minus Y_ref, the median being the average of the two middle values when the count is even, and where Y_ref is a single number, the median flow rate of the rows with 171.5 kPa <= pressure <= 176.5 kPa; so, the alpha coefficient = 1.12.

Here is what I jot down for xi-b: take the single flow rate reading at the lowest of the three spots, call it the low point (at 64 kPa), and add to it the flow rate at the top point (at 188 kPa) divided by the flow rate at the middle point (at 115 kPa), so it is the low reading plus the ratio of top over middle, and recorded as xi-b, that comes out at 9.39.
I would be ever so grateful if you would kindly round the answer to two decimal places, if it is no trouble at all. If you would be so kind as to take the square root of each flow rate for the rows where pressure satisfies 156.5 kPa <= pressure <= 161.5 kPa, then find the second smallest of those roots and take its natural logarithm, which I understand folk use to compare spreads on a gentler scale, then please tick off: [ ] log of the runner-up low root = 1.08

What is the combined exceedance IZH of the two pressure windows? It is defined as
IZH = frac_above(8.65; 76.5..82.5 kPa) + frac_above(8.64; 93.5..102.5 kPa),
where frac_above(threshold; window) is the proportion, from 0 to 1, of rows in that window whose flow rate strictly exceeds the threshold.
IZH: 0.33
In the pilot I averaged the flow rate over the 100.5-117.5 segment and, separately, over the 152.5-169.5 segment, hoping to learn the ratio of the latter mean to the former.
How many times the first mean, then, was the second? 0.987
